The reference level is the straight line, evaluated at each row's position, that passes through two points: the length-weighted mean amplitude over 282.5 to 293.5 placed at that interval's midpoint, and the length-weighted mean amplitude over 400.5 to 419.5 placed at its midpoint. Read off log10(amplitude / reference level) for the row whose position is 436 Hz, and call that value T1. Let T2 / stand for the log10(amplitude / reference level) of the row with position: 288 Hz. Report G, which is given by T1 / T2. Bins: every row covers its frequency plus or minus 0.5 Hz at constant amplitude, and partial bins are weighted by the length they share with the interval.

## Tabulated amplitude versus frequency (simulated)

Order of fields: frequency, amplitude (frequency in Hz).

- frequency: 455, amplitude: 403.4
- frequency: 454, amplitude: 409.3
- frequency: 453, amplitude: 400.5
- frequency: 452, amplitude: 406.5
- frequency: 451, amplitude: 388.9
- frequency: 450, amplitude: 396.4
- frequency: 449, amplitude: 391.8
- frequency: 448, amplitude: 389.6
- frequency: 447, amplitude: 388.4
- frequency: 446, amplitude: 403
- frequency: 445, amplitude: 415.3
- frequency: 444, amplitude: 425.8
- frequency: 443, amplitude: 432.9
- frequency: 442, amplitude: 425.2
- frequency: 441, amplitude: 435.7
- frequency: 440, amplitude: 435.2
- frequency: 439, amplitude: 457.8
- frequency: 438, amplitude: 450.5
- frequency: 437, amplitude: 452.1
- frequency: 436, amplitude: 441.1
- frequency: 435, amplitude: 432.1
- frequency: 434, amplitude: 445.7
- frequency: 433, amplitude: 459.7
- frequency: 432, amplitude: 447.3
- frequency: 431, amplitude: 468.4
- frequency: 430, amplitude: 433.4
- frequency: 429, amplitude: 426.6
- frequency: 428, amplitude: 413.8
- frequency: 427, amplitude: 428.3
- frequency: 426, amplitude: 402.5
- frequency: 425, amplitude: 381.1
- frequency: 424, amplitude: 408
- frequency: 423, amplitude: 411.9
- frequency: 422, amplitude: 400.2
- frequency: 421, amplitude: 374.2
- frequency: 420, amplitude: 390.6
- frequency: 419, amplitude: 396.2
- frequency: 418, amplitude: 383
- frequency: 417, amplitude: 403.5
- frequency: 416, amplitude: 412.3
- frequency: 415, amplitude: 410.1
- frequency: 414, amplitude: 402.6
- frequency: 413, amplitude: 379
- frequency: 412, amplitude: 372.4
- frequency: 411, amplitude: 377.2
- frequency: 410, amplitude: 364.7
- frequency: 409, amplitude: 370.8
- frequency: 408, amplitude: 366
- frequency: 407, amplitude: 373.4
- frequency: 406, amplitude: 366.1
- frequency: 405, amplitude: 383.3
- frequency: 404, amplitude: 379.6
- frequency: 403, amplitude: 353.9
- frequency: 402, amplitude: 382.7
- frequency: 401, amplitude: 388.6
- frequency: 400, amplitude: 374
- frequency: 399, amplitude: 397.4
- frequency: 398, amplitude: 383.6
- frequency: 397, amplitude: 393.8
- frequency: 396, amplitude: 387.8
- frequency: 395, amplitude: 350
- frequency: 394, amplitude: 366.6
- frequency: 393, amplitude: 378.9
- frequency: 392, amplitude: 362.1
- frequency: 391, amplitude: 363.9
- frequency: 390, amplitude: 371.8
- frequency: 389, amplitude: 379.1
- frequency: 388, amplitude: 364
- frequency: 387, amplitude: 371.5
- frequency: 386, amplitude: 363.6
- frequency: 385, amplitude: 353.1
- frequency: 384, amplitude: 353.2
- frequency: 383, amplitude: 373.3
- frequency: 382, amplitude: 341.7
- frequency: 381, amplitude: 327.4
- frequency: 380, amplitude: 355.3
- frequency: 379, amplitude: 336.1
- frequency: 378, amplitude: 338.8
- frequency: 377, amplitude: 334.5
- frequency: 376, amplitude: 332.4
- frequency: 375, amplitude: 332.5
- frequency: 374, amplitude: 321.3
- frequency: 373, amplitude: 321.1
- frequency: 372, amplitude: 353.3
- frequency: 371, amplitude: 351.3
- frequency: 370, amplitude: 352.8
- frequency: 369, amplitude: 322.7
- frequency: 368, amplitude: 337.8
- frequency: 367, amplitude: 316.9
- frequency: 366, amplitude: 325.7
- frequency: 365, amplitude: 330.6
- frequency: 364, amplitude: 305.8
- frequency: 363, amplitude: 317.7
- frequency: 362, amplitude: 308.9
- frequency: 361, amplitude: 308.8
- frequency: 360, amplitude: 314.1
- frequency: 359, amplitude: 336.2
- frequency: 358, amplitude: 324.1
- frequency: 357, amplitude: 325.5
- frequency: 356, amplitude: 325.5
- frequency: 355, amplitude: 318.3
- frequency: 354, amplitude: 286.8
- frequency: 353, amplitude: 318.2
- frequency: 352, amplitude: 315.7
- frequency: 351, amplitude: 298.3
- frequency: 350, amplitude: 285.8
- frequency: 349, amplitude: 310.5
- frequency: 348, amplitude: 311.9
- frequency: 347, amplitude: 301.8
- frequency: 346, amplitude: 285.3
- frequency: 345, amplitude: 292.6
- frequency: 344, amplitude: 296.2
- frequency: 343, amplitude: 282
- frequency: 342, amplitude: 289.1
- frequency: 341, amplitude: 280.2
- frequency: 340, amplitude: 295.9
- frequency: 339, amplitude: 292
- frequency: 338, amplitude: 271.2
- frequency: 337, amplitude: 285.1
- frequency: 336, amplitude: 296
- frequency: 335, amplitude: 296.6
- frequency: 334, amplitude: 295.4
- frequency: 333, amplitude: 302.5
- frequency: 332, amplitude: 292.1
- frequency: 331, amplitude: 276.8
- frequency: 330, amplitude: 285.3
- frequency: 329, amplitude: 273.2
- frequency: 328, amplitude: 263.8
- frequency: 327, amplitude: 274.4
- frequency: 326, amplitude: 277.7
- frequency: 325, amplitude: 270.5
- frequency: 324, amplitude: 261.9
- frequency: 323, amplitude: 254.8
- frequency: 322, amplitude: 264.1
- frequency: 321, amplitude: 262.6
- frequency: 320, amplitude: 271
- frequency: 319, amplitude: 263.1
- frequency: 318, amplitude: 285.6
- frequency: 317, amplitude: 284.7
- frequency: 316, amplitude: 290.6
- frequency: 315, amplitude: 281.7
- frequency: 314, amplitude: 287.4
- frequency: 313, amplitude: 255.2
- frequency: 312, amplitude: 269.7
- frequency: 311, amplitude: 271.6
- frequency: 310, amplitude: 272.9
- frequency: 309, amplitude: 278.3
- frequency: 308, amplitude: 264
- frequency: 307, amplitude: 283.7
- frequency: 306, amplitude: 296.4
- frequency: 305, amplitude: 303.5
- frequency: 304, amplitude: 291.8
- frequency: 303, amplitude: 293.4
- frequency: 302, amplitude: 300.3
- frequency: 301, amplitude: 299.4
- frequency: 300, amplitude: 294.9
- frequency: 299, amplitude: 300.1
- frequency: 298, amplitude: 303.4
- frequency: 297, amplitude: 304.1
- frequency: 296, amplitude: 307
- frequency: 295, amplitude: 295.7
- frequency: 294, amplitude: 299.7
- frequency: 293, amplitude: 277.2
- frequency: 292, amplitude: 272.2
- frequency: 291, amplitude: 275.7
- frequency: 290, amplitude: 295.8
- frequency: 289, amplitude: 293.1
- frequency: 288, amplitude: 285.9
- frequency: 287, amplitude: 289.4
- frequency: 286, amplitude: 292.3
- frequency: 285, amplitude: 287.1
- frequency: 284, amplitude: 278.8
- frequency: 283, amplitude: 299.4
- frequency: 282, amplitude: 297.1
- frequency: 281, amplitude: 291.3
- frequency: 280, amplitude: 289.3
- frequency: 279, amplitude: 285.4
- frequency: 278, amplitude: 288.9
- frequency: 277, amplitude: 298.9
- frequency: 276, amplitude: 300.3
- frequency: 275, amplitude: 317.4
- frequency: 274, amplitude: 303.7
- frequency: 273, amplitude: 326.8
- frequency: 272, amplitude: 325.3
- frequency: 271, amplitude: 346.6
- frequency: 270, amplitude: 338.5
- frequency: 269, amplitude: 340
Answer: -142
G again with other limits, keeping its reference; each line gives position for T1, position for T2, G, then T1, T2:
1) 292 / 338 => 0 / -0.03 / -0.0793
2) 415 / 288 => -94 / 0.03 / -0.0003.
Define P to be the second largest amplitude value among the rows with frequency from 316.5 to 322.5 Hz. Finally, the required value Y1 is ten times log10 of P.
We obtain 24.5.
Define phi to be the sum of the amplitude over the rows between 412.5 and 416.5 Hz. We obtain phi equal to 1604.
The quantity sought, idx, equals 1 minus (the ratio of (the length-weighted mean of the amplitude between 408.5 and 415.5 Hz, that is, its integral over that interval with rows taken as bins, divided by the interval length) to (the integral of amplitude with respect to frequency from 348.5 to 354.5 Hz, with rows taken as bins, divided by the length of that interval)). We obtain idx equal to -0.26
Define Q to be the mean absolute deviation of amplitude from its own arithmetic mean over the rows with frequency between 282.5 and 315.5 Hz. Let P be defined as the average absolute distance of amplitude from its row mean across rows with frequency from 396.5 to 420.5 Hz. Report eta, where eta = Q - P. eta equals -1.2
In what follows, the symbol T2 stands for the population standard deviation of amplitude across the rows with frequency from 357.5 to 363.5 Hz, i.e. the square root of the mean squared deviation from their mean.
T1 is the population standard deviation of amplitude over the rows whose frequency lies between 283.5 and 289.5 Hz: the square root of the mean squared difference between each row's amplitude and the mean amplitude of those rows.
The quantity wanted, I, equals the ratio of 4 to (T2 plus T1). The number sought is 0.28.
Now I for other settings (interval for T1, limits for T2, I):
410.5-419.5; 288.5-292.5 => 0.16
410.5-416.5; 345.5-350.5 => 0.14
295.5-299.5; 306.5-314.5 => 0.33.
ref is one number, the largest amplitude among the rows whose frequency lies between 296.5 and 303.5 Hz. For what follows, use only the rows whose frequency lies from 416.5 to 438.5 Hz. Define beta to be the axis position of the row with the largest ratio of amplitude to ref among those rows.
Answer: 431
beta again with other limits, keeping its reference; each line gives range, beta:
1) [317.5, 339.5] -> 333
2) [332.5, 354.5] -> 353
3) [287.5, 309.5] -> 296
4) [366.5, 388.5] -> 383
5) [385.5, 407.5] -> 399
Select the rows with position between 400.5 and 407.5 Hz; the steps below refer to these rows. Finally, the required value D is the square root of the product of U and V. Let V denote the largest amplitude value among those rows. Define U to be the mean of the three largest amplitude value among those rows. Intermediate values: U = 385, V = 388.6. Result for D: 387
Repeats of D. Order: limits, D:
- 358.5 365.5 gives 332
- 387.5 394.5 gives 378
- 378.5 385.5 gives 367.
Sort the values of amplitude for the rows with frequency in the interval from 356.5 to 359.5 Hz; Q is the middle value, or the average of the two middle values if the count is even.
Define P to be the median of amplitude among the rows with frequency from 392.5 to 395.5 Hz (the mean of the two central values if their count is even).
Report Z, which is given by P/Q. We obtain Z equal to 1.13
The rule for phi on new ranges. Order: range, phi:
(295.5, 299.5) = 1215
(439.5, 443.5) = 1729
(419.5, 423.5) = 1577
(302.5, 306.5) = 1185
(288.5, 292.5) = 1137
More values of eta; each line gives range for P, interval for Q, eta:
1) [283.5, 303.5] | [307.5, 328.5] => 0.4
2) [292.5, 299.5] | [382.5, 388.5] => -0.1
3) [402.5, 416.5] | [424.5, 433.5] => 7.6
